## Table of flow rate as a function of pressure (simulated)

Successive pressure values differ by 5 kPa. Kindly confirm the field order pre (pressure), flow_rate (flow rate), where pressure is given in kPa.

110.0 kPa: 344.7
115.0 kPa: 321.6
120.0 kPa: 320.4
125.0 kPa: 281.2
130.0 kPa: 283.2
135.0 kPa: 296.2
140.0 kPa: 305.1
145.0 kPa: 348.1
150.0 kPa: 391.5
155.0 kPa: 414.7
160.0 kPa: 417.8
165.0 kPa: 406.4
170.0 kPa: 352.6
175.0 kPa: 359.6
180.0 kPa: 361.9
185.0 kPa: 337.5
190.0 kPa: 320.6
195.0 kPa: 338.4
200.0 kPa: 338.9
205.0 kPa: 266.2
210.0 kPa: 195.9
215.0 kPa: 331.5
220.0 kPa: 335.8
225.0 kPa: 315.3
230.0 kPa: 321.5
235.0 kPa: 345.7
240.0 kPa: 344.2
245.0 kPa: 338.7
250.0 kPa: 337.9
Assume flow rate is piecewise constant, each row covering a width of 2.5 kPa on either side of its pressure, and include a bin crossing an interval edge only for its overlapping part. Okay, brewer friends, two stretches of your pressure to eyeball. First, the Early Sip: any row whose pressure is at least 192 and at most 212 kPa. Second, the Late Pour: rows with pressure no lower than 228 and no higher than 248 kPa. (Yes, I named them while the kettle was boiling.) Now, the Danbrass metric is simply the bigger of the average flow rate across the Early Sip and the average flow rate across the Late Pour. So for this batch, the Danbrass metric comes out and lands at 338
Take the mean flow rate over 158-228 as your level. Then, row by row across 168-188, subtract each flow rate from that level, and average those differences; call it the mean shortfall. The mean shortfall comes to -19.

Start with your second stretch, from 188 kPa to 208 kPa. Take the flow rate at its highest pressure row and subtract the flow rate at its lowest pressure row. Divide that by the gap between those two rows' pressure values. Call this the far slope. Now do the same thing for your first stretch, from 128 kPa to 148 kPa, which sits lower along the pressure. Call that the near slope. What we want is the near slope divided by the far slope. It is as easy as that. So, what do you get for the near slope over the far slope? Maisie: -1.2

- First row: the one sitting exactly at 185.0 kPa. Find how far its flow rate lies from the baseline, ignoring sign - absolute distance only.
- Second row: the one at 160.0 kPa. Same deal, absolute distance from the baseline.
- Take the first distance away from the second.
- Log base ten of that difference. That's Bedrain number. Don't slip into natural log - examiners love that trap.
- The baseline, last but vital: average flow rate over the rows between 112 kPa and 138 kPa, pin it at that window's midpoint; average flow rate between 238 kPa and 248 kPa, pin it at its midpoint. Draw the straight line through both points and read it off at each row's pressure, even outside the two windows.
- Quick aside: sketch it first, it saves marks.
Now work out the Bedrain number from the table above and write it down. 1.9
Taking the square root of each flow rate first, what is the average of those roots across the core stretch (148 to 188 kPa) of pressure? 19.5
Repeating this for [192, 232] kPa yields 17.4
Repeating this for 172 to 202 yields 18.5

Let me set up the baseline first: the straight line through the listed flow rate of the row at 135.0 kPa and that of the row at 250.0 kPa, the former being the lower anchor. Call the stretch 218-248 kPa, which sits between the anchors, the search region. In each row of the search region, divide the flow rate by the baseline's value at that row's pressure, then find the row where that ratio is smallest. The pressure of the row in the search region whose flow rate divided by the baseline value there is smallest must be 225.0 kPa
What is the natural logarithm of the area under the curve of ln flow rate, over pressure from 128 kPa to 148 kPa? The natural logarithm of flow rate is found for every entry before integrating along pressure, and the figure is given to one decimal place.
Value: 4.7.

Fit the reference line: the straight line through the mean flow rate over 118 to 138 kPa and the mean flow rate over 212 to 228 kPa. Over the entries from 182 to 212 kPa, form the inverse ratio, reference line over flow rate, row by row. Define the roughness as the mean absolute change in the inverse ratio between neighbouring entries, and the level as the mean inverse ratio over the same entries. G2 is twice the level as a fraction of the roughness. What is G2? 14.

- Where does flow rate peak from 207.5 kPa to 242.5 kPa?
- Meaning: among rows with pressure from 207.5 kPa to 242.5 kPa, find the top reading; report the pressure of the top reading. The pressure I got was 235.0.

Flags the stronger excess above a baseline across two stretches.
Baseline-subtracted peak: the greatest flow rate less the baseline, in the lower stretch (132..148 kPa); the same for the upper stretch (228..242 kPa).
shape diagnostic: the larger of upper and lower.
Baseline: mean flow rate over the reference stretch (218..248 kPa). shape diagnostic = 15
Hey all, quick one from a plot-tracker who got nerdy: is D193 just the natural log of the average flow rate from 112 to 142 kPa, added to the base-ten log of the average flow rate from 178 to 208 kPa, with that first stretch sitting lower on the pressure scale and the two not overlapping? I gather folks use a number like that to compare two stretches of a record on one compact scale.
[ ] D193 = 8.22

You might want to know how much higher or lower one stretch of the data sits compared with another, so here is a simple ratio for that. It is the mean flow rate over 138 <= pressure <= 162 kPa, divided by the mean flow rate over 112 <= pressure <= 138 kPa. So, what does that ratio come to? 1.25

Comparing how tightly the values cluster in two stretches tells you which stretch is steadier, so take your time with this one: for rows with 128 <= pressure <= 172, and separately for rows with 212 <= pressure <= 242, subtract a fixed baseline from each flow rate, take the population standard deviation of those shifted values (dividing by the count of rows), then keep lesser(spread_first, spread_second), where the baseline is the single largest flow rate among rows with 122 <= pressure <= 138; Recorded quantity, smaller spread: 11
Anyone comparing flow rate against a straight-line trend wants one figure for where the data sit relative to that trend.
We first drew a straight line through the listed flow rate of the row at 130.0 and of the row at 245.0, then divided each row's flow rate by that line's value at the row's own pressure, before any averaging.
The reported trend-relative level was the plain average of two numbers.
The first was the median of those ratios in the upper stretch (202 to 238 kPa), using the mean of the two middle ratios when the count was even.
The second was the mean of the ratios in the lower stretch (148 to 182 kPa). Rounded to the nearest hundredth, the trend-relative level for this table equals 1.13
